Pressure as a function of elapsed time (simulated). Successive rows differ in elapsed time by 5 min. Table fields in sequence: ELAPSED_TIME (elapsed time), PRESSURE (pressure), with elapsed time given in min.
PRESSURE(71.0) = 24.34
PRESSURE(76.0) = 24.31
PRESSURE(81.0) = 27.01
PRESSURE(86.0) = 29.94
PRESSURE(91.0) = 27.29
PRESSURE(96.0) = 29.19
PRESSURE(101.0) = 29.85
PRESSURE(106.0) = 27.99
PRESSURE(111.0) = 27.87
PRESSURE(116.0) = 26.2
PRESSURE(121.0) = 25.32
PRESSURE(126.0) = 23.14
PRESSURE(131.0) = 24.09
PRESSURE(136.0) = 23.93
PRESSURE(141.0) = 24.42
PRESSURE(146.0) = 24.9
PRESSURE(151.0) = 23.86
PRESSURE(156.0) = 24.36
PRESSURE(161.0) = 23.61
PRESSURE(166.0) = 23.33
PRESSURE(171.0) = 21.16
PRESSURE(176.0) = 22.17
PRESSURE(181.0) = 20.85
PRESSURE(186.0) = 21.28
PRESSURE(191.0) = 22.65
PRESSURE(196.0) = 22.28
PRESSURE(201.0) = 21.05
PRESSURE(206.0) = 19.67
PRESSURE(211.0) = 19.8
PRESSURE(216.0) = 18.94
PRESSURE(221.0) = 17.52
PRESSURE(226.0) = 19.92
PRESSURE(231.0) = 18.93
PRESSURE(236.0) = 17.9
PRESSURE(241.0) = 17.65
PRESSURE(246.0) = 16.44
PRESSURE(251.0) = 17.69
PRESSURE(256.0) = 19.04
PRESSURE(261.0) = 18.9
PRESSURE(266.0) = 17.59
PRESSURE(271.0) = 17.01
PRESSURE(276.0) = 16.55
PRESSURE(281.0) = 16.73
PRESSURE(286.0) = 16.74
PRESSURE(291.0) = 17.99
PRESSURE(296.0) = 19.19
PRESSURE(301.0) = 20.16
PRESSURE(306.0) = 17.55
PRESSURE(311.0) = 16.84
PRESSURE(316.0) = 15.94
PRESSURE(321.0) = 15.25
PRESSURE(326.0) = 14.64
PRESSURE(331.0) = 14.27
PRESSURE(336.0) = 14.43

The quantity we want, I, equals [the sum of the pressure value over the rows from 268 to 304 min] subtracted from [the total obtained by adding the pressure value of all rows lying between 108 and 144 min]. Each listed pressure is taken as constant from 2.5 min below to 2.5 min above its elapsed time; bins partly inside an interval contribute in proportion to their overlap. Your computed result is 51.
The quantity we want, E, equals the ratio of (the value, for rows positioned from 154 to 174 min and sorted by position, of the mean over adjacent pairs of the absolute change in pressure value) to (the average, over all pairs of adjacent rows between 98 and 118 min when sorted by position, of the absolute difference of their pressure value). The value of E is 0.88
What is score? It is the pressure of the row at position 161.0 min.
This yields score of 23.61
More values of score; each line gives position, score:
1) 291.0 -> 17.99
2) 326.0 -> 14.64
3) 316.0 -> 15.94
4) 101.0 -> 29.85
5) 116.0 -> 26.2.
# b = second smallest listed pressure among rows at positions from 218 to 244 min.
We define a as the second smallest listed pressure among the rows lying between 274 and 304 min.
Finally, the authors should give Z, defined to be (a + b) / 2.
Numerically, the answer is 17.2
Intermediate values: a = 16.73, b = 17.65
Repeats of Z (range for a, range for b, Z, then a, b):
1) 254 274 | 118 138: 20.8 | 17.59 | 23.93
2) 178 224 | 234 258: 18.3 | 18.94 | 17.65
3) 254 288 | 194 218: 18.2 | 16.73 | 19.67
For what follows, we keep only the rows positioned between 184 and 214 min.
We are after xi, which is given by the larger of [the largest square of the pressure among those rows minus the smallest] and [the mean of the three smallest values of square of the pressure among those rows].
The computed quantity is 407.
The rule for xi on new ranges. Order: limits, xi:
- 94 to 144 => 563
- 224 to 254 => 298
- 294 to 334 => 217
